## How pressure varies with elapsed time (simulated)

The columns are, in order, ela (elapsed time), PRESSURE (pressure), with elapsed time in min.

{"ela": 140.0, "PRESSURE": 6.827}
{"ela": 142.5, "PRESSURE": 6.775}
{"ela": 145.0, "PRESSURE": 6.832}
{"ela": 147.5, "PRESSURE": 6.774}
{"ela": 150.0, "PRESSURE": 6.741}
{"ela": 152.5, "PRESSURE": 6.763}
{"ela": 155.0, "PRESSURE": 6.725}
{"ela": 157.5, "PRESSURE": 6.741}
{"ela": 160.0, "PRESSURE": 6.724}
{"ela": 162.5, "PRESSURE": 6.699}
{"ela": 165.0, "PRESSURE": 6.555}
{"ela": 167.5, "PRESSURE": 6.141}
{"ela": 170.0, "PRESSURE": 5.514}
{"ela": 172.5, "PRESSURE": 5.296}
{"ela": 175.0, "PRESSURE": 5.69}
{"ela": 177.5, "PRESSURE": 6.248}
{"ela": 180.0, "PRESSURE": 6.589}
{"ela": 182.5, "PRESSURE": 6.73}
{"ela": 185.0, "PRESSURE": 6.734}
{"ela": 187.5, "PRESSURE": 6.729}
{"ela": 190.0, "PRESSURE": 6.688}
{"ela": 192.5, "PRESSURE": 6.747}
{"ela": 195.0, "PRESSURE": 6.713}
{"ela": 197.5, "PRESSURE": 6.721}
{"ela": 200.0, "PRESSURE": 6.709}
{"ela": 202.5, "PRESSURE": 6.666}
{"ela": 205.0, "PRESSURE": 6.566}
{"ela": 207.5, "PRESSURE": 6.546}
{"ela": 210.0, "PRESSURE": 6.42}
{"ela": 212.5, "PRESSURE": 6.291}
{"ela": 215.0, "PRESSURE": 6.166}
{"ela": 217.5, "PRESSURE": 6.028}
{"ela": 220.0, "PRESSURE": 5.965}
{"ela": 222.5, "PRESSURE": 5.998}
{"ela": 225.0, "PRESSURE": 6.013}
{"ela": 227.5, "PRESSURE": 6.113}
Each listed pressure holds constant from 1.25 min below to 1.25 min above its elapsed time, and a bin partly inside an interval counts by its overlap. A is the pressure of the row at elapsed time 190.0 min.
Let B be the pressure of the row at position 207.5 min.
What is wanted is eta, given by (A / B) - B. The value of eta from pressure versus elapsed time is -5.52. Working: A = 6.688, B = 6.546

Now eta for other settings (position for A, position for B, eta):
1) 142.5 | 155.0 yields -5.72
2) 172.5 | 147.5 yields -5.99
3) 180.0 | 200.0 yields -5.73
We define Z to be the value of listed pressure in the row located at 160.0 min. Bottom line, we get 6.724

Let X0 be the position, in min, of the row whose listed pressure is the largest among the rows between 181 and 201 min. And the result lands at 192.5 min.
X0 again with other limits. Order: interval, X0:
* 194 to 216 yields 197.5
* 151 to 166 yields 152.5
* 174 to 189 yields 185.0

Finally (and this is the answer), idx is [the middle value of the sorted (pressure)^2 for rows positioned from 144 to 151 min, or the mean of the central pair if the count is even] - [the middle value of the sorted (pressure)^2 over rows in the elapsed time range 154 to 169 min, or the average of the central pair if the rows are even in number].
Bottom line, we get 0.8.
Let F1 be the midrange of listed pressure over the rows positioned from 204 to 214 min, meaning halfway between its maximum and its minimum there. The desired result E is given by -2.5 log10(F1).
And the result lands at -2.02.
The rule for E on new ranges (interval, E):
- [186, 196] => -2.07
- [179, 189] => -2.06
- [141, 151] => -2.08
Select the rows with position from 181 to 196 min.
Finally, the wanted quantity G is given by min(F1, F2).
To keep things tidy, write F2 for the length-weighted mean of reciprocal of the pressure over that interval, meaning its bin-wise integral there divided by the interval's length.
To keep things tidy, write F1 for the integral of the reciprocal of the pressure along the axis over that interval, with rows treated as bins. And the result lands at 0.149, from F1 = 2.2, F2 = 0.149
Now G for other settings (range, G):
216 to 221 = 0.166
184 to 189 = 0.149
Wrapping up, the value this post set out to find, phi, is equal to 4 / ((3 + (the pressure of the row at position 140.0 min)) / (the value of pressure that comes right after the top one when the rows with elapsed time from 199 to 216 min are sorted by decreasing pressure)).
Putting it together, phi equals 2.71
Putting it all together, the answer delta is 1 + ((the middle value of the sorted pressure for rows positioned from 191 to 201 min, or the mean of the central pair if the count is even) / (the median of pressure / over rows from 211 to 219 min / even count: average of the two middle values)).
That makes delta 2.09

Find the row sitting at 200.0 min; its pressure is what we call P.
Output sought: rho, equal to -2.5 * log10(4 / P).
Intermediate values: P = 6.709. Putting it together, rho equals 0.561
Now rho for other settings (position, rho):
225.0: 0.443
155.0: 0.564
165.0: 0.536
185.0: 0.566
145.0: 0.581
